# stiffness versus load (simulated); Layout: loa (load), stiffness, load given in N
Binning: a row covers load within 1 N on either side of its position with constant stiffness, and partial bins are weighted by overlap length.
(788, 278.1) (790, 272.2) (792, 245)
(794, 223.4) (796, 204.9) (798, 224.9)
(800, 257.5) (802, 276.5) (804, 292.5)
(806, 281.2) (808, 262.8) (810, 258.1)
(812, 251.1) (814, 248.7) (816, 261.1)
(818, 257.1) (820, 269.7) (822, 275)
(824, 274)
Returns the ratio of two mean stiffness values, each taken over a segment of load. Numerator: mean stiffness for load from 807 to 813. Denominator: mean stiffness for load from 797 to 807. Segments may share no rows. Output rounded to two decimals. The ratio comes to 0.97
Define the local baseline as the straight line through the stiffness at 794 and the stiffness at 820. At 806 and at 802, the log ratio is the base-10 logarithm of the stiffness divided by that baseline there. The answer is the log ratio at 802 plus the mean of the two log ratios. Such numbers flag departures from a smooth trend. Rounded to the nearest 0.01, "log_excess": 0.13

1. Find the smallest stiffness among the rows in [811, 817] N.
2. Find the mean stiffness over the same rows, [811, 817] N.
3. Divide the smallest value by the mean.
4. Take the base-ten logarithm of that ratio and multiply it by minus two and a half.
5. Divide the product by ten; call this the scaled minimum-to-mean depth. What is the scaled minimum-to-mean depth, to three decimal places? 0.002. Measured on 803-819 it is 0.007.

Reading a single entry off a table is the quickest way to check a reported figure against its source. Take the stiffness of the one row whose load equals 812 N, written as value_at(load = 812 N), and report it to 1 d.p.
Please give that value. 251.1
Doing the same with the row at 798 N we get 224.9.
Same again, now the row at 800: 257.5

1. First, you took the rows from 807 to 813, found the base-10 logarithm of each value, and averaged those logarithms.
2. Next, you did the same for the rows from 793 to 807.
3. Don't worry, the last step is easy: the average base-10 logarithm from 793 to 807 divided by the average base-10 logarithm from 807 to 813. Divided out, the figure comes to 0.99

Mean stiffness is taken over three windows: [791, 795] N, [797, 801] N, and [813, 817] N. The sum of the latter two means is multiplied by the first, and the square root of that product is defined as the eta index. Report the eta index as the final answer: 341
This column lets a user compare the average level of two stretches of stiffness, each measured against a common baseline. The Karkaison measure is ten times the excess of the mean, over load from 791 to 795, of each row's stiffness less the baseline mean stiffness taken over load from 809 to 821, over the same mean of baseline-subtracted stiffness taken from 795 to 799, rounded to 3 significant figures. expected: 193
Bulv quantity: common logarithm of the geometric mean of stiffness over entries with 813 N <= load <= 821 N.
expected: 2.41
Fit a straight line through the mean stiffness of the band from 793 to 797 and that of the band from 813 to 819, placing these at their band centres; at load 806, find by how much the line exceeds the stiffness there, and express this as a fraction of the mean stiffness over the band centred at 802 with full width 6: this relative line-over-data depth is -0.16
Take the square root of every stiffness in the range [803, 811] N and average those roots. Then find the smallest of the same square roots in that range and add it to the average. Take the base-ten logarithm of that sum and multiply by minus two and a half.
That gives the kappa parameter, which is -3.78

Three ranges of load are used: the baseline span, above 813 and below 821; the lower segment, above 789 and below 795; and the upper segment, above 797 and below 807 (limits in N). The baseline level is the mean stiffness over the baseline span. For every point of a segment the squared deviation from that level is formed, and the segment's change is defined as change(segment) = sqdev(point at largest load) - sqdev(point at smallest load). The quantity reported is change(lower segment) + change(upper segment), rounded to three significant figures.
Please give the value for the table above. 421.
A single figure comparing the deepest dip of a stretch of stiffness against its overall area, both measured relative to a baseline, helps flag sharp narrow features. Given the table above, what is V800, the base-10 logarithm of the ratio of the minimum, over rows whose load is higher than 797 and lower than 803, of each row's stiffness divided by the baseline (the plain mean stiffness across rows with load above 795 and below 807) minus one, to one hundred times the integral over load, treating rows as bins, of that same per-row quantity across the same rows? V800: -1.8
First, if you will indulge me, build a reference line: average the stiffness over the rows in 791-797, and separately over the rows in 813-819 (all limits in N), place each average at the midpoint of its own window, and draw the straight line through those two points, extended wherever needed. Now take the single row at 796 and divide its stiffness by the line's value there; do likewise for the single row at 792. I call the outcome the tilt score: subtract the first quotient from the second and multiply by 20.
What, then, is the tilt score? 4.08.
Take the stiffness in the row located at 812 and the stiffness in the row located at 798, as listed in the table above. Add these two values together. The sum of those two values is 476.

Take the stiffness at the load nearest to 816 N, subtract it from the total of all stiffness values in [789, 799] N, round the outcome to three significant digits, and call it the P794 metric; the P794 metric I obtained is 909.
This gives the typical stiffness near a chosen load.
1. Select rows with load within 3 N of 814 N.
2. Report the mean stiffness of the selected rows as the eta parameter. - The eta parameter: 254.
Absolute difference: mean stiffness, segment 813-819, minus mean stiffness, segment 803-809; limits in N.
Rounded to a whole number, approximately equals 23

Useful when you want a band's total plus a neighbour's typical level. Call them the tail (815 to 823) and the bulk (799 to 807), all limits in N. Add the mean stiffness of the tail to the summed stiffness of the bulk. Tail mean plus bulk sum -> 1373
